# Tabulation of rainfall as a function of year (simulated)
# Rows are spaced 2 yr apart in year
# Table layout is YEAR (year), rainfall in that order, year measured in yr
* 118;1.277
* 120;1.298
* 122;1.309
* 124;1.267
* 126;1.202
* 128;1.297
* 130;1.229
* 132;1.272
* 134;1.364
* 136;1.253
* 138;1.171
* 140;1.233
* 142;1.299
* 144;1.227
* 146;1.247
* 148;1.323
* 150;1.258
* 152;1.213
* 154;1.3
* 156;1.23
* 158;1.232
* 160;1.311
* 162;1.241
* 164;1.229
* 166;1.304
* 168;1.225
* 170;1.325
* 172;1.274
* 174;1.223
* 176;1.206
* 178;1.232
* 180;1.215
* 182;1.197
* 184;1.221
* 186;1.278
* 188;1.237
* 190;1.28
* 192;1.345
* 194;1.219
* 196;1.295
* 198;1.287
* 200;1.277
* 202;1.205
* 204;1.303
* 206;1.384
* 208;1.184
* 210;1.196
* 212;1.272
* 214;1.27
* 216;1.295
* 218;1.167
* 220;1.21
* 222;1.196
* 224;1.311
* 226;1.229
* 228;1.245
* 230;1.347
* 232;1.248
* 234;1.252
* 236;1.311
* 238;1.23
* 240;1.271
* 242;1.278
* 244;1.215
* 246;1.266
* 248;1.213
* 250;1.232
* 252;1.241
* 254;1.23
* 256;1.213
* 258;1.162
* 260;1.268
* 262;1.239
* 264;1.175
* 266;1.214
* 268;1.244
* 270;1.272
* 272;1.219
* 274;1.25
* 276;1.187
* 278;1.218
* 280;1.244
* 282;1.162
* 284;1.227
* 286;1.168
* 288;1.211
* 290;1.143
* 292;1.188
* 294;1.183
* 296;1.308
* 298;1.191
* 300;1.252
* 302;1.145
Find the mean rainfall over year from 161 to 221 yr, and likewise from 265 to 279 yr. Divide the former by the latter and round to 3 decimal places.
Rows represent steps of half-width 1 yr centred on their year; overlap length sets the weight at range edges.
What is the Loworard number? 1.020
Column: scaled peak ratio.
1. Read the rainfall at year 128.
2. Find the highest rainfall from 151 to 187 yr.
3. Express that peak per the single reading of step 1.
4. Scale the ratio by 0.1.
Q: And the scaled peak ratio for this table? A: 0.102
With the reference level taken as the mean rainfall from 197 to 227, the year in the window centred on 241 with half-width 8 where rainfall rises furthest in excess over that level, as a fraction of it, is 236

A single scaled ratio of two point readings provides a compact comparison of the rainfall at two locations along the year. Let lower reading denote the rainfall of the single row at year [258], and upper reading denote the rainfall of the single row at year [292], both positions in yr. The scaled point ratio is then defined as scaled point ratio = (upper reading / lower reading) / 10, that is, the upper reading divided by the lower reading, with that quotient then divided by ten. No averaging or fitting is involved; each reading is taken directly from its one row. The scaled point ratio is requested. 0.102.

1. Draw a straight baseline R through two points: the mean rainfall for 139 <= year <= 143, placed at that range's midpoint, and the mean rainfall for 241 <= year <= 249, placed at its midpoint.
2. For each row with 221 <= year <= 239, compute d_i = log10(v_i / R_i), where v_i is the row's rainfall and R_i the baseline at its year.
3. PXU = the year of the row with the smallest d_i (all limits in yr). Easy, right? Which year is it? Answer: 222 yr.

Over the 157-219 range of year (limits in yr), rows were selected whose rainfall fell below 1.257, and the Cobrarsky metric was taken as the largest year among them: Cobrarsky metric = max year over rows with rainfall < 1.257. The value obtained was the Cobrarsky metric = 218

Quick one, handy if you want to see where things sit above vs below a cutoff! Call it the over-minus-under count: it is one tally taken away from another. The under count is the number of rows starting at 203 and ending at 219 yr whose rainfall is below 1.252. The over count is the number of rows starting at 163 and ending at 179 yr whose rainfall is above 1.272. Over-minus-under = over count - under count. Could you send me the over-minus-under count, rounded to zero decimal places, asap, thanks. 0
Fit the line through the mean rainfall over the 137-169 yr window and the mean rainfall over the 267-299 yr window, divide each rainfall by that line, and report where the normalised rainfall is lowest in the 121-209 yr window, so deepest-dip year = 138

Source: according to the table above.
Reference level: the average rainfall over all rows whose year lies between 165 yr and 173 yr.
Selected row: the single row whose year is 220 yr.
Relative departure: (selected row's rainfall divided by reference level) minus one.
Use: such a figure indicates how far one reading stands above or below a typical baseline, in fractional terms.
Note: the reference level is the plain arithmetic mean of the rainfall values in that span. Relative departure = -0.06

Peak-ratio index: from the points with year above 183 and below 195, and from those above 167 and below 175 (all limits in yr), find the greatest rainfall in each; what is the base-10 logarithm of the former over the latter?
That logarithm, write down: 0.007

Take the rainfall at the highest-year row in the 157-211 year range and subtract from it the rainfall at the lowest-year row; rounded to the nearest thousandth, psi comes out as -0.036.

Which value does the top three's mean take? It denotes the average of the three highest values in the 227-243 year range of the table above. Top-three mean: 1.31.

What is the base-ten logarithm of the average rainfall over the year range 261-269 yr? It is 0.086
